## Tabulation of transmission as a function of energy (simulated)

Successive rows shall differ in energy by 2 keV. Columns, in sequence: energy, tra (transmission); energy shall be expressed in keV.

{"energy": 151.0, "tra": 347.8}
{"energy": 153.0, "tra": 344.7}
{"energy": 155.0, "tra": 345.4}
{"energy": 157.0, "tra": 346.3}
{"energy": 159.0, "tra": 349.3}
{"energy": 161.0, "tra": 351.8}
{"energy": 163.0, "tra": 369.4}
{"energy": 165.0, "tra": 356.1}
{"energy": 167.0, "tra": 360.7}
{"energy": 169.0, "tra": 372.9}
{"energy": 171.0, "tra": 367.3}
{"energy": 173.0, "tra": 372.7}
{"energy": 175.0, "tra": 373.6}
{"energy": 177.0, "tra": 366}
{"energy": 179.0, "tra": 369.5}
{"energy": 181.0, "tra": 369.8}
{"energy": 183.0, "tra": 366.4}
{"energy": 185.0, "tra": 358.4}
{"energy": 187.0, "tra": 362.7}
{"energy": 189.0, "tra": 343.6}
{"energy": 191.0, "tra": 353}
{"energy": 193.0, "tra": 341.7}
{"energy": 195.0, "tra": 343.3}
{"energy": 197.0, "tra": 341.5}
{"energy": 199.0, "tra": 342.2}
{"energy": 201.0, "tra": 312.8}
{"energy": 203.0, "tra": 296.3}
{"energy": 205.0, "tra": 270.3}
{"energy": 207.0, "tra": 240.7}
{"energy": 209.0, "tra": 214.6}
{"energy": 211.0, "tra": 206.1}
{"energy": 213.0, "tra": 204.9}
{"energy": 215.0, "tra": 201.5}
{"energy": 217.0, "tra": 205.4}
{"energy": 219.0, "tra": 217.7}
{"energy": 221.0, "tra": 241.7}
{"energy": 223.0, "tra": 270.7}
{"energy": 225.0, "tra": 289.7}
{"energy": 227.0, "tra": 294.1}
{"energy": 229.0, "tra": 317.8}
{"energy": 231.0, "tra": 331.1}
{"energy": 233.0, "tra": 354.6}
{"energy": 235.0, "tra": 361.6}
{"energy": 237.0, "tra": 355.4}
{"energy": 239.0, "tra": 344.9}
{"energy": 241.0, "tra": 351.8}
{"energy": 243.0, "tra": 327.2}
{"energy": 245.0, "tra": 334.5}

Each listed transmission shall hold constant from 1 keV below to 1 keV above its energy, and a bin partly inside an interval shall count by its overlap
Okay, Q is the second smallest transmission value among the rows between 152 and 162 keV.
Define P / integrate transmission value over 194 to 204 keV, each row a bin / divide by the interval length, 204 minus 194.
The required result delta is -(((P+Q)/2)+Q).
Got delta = -682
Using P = 327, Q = 345.4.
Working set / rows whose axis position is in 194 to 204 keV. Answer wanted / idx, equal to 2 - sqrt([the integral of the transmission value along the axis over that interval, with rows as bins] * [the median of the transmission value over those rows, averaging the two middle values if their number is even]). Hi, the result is -1055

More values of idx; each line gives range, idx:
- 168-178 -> -1173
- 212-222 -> -661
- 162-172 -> -1156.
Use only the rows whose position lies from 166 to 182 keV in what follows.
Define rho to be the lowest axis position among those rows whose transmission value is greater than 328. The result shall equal 167.0 keV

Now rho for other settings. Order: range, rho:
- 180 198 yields 181.0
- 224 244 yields 231.0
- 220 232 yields 231.0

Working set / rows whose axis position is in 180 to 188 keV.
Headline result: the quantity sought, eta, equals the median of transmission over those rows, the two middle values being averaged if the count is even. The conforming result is 365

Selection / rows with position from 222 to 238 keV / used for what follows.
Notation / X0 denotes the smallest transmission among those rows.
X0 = 270.7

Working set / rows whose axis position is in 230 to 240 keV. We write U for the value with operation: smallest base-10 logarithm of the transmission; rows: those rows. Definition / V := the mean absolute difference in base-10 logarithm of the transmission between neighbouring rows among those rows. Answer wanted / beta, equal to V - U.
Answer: -2.51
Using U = 2.52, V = 0.015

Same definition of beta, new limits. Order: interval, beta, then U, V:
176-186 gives -2.55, 2.55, 0.005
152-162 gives -2.54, 2.54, 0.002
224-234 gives -2.44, 2.46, 0.022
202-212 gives -2.27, 2.31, 0.039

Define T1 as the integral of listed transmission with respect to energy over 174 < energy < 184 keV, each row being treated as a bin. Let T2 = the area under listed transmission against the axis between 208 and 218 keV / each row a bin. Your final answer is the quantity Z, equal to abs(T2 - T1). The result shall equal 1626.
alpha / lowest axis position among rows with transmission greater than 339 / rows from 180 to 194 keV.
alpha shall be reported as 181.0 keV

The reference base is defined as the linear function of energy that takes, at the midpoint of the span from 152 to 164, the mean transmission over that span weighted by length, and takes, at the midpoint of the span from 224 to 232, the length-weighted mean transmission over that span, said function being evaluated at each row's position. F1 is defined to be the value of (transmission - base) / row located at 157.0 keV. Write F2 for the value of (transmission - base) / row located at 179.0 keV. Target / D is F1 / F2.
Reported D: -0.2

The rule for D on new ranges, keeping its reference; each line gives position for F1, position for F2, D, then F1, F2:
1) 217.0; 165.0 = -11.8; -110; 9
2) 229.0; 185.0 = 0.4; 10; 24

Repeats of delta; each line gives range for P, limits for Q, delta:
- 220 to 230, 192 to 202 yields -654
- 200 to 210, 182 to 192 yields -663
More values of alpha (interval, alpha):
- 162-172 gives 163.0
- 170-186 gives 171.0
